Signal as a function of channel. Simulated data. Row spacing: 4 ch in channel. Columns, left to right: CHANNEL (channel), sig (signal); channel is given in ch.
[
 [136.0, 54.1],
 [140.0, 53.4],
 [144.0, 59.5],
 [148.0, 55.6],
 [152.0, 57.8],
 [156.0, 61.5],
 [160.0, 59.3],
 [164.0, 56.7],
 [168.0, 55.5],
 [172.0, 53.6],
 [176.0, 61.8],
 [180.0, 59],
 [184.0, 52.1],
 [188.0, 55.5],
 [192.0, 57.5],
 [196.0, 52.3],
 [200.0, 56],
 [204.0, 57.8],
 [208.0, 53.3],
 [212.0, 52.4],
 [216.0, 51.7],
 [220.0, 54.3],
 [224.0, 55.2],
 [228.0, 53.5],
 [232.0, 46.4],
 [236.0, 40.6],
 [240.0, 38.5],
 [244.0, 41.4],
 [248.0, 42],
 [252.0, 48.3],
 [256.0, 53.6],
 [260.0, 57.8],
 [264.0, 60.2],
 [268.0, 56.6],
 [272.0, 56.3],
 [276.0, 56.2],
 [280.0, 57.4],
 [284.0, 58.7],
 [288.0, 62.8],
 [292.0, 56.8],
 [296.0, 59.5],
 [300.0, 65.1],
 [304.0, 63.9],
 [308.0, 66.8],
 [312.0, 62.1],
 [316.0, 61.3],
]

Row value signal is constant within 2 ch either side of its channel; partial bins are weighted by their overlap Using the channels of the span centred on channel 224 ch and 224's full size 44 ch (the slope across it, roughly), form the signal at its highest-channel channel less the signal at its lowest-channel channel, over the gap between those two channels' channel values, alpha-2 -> -0.41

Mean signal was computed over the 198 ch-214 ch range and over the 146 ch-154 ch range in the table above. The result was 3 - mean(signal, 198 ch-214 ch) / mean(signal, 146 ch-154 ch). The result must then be 2.03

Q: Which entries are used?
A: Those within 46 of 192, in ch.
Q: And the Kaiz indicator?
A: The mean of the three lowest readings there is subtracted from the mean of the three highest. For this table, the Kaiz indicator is 15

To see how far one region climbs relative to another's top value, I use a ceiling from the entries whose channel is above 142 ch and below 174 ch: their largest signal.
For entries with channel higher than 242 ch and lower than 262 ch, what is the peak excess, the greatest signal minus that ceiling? -3.7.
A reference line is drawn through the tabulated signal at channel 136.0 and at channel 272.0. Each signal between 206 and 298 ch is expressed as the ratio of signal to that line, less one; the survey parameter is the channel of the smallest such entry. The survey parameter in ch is 240.0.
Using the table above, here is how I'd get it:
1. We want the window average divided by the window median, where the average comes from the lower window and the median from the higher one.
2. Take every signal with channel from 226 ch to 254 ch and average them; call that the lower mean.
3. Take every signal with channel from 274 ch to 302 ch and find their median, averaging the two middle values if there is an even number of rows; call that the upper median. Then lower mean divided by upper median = 0.76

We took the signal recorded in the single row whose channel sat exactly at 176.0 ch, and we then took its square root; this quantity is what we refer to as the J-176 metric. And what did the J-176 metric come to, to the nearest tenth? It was 7.9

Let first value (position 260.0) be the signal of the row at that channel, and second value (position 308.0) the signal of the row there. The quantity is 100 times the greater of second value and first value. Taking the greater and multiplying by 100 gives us 6680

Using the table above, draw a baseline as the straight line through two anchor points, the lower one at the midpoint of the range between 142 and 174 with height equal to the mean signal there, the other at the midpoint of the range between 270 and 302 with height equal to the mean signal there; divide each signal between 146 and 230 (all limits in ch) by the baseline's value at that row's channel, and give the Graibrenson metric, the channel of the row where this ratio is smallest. 216.0 ch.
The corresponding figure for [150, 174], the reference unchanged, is 172.0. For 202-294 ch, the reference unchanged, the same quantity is 240.0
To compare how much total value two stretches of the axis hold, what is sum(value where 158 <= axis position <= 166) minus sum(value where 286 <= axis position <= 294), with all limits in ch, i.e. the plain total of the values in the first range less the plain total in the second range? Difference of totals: -4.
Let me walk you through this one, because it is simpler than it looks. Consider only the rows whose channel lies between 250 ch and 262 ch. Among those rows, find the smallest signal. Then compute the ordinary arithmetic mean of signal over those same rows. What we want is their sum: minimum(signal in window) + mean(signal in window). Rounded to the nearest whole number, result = 102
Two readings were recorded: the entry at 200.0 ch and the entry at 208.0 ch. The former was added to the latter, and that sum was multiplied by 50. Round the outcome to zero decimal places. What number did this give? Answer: 5465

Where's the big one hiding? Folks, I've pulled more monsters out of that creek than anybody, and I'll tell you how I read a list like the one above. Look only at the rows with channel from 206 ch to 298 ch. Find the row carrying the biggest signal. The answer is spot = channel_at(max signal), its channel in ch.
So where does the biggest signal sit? 288.0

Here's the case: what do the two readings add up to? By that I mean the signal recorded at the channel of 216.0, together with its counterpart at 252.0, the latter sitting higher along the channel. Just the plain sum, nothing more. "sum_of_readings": 100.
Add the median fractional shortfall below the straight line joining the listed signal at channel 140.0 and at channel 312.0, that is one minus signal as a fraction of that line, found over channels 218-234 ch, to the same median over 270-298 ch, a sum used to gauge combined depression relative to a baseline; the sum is 0.12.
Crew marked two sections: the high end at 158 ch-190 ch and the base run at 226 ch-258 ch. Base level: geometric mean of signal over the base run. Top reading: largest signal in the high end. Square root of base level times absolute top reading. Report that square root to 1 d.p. 52.9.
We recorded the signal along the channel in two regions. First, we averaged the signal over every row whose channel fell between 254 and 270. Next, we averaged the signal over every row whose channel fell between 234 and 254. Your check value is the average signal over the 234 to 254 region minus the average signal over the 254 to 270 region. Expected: -15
